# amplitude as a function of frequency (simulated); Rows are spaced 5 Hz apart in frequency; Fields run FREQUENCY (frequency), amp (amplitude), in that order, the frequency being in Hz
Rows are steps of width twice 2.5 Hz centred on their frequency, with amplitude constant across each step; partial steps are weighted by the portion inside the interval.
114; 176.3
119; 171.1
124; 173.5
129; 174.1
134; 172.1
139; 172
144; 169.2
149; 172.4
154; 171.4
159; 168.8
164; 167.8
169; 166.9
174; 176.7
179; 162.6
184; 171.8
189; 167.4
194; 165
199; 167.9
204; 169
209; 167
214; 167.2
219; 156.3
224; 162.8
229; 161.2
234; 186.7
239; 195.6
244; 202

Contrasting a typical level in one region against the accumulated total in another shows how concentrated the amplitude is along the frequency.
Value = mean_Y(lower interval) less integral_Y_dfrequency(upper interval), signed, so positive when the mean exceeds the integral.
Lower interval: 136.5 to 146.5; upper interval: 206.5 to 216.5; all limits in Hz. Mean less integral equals -1500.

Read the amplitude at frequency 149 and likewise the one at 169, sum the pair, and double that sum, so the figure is 679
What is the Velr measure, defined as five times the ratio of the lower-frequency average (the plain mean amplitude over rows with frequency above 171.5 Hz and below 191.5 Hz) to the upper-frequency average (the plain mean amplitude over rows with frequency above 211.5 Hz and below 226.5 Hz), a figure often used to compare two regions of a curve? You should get 5.23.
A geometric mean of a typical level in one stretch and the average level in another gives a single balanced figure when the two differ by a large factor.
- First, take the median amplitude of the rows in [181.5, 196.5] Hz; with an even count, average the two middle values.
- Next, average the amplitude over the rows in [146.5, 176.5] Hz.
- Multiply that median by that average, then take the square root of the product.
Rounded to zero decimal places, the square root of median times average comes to 169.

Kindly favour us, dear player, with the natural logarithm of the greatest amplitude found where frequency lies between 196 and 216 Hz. 5.130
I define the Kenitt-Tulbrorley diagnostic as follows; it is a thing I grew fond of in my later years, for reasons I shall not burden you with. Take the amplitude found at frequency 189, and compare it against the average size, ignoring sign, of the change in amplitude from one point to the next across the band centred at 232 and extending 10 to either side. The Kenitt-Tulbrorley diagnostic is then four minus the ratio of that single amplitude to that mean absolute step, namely -10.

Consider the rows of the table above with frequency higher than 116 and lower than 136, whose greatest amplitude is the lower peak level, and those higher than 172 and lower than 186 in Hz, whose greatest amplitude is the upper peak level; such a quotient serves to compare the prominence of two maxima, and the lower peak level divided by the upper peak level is 0.99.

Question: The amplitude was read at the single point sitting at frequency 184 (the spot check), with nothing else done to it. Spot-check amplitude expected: 171.8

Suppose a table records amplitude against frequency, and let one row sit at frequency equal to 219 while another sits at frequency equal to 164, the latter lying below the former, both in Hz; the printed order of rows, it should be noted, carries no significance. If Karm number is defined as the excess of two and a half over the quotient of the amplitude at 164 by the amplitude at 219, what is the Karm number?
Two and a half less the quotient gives 1.43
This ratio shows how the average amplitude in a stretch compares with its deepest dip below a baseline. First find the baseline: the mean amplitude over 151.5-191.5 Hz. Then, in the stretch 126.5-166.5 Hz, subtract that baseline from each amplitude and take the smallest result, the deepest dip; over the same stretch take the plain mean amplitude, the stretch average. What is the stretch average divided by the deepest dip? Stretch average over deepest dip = -124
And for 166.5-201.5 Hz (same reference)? -26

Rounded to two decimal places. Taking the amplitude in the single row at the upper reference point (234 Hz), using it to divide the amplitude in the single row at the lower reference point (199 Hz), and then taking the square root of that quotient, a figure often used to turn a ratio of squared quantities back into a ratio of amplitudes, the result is 0.95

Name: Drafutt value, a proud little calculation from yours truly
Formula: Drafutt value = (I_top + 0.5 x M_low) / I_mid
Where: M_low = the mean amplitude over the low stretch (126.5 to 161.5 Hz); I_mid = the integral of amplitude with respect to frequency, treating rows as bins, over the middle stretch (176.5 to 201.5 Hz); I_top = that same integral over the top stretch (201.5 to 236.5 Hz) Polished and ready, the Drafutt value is 1.4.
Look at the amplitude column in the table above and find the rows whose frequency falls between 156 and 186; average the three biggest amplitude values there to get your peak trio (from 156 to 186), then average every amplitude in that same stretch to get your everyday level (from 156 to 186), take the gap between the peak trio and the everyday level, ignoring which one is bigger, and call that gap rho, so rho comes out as 3.3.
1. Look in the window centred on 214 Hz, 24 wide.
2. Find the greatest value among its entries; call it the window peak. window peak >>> 169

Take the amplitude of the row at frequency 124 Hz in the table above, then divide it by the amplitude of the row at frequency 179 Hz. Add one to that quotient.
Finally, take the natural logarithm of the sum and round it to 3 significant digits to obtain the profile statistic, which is 0.726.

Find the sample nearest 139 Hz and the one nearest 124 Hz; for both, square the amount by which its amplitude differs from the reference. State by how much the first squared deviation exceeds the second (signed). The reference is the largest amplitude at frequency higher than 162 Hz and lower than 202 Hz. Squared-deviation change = 12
